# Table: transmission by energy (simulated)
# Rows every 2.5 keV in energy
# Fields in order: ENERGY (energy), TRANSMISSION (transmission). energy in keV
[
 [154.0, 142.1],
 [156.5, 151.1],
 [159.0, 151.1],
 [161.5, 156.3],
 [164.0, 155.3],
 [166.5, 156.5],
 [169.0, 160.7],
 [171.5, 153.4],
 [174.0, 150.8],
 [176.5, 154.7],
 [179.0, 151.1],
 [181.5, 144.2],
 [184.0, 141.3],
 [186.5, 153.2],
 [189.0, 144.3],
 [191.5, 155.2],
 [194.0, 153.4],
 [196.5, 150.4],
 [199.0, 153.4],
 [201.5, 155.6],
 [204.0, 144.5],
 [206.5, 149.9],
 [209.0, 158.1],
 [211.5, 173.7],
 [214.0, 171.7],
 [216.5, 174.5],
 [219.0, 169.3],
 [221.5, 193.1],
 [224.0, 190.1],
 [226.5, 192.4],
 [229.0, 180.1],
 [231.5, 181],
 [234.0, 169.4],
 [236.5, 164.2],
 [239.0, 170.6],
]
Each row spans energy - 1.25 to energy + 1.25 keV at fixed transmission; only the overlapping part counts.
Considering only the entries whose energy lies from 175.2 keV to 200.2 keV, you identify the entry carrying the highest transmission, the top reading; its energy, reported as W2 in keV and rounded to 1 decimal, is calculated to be 191.5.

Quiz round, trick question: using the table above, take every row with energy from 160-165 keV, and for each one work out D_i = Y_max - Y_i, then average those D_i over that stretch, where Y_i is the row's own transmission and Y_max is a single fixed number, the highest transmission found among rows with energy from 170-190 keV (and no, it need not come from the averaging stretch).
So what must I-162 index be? -1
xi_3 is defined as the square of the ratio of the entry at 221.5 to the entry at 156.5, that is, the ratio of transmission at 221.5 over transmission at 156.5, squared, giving 1.6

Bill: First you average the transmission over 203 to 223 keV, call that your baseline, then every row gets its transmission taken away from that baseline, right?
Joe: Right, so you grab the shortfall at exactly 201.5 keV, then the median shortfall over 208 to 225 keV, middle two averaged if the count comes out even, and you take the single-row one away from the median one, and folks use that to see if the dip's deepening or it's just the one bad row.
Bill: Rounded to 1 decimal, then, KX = -18.1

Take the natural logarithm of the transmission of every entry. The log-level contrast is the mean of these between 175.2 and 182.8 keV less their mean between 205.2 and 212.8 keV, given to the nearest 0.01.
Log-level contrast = -0.07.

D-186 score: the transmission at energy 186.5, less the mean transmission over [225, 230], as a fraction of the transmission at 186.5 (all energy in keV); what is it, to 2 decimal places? -0.22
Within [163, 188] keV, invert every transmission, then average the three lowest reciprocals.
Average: 0.0064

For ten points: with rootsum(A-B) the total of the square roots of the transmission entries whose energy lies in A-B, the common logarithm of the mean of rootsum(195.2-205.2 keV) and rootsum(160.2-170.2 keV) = 1.70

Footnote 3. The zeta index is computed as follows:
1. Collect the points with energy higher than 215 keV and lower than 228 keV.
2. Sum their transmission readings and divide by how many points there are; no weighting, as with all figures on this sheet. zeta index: 184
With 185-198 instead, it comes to 151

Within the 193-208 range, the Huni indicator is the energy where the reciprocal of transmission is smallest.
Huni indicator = 201.5 keV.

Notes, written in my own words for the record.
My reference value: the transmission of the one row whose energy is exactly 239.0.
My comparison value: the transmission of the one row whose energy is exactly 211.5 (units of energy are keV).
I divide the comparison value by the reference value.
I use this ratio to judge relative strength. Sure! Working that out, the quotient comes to 1.02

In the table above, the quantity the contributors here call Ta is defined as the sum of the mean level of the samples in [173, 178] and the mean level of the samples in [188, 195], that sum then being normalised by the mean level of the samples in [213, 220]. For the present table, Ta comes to 1.77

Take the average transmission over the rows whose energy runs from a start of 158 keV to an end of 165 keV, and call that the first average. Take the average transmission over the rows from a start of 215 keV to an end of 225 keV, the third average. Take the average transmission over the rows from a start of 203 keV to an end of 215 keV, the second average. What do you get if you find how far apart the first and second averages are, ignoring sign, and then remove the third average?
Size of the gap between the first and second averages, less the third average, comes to -176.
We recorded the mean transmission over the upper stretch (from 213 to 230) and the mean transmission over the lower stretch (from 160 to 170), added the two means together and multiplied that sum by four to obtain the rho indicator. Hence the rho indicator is 1355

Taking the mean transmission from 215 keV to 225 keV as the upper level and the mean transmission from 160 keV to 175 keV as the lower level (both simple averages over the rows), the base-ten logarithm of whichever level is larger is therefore 2.26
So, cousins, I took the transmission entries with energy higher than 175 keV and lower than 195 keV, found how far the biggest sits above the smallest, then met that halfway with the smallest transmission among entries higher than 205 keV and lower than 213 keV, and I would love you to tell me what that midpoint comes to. 82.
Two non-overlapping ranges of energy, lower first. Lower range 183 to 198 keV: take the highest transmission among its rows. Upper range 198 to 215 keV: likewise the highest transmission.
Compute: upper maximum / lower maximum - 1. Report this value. 0.119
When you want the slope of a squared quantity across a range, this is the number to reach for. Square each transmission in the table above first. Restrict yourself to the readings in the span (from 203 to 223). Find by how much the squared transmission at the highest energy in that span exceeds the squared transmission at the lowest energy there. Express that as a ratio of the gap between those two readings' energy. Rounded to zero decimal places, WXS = 938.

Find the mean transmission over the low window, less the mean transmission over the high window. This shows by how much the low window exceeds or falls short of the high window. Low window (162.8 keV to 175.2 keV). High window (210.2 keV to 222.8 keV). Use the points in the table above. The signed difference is -21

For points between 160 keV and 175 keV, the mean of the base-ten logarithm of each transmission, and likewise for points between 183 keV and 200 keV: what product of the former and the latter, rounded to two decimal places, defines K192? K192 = 4.77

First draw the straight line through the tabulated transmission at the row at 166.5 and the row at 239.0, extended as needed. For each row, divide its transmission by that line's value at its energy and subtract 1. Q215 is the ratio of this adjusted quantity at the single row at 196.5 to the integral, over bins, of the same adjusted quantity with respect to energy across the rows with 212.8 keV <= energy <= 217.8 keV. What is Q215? -0.34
